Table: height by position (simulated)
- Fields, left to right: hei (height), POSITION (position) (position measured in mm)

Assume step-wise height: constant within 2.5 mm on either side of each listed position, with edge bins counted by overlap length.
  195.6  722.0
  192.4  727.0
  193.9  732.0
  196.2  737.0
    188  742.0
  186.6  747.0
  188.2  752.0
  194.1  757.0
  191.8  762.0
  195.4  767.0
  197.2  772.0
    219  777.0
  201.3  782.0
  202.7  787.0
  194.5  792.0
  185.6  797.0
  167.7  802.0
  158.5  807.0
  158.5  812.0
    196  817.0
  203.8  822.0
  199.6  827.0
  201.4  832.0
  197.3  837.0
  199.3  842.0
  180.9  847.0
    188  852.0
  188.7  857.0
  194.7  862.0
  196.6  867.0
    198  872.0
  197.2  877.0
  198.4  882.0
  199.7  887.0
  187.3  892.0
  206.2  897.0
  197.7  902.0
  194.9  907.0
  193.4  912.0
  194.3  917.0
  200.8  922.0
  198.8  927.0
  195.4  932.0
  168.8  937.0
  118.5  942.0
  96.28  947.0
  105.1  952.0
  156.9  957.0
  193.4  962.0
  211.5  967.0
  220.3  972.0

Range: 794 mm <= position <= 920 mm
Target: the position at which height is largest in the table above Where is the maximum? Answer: 897.0 mm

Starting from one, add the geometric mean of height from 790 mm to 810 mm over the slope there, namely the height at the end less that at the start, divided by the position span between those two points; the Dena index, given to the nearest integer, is -72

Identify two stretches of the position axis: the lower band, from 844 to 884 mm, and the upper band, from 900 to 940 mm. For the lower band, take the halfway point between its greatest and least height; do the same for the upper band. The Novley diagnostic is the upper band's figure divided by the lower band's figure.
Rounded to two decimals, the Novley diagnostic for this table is 0.97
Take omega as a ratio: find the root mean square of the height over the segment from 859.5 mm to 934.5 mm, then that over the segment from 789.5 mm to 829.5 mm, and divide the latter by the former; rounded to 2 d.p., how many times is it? 0.93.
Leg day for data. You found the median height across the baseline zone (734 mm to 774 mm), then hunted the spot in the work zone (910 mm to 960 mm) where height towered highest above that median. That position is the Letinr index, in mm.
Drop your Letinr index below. 922.0 mm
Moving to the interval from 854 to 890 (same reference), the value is 887.0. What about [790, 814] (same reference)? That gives 792.0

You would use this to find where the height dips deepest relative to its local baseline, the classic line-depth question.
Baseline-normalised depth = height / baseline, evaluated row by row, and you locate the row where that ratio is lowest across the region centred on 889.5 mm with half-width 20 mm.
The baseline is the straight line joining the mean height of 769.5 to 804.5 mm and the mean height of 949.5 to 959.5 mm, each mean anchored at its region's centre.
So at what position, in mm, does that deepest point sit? 892.0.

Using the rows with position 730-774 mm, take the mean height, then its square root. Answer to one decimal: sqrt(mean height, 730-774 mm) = 13.9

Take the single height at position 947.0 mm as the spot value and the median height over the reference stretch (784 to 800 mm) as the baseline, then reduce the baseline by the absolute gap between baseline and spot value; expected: 96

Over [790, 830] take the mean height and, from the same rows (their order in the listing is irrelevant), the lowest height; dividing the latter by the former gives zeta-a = 0.87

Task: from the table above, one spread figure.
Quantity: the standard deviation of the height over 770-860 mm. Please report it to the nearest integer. 16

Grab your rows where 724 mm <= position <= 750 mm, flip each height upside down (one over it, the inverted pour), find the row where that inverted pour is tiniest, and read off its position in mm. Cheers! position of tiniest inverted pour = 737.0 mm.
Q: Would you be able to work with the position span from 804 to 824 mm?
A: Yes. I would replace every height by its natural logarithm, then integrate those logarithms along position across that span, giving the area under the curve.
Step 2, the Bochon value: 104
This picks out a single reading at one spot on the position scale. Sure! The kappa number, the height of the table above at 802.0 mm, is 167.7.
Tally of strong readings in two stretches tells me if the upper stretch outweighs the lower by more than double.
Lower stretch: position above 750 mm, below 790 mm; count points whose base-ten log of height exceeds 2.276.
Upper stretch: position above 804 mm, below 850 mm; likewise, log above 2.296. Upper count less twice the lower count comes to -10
